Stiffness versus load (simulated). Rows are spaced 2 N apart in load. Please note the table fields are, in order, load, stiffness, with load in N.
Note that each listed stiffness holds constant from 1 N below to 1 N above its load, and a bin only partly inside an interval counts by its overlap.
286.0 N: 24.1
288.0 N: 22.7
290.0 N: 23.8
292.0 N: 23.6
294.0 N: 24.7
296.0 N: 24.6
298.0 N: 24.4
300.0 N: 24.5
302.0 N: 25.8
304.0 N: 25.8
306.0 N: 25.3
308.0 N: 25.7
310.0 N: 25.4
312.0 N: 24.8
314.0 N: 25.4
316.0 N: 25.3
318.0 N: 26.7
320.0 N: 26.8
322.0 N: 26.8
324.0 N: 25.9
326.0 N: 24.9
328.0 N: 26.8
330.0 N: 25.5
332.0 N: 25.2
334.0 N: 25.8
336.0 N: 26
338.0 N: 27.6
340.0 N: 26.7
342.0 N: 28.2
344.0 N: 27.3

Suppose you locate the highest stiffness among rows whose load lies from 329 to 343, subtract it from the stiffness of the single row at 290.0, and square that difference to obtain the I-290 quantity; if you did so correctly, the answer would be 19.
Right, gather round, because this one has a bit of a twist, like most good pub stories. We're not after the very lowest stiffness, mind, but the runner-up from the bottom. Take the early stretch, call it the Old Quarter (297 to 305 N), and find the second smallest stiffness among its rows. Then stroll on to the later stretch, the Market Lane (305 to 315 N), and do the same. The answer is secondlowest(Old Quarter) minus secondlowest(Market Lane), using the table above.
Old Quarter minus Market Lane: -0.80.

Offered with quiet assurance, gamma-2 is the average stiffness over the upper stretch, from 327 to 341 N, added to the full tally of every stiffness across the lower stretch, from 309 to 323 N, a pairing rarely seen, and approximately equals 207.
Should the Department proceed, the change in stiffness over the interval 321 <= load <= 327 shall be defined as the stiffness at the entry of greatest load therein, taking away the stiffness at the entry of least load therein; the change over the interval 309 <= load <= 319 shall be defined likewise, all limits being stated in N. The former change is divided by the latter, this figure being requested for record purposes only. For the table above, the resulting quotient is -1.5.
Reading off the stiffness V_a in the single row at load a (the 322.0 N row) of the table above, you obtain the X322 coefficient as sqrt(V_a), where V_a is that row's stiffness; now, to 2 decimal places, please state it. 5.18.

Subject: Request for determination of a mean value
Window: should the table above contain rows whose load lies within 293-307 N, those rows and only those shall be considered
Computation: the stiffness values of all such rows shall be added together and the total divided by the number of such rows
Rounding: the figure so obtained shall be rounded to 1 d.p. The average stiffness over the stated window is 25.0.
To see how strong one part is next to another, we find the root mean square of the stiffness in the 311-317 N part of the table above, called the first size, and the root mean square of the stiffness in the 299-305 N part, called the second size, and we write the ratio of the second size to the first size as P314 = 1.01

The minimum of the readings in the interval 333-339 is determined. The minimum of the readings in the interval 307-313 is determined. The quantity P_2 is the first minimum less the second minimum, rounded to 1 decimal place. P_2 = 1.0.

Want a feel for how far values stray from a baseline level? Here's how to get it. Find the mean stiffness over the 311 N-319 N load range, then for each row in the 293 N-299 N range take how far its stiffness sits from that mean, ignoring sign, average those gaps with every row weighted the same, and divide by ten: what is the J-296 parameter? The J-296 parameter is 0.098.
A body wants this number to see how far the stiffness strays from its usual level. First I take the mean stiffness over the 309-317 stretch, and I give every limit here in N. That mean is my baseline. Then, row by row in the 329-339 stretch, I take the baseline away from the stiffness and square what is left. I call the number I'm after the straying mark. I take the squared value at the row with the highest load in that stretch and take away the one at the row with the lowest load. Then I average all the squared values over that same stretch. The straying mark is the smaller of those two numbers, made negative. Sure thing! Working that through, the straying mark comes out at -1.3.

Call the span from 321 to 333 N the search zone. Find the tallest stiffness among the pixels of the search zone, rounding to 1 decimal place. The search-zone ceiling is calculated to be 26.8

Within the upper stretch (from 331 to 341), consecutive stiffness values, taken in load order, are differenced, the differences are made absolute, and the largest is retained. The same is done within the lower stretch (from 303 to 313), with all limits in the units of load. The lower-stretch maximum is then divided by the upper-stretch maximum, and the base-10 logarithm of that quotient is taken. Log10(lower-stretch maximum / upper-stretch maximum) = -0.43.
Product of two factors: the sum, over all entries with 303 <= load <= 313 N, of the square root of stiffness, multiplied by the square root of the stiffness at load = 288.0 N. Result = 120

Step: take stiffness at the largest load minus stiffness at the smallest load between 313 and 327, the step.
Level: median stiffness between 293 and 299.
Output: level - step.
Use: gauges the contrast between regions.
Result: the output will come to 25.1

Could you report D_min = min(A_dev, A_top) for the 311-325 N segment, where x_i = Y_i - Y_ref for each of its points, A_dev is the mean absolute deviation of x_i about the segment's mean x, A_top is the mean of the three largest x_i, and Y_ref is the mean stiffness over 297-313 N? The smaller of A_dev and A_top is 0.69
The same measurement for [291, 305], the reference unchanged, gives 0.22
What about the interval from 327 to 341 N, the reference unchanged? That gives 0.69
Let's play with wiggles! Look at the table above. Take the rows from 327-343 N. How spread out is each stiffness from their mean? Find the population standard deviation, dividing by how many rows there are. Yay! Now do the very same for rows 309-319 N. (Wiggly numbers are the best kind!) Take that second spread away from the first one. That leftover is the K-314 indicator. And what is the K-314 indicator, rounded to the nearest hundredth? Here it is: 0.35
